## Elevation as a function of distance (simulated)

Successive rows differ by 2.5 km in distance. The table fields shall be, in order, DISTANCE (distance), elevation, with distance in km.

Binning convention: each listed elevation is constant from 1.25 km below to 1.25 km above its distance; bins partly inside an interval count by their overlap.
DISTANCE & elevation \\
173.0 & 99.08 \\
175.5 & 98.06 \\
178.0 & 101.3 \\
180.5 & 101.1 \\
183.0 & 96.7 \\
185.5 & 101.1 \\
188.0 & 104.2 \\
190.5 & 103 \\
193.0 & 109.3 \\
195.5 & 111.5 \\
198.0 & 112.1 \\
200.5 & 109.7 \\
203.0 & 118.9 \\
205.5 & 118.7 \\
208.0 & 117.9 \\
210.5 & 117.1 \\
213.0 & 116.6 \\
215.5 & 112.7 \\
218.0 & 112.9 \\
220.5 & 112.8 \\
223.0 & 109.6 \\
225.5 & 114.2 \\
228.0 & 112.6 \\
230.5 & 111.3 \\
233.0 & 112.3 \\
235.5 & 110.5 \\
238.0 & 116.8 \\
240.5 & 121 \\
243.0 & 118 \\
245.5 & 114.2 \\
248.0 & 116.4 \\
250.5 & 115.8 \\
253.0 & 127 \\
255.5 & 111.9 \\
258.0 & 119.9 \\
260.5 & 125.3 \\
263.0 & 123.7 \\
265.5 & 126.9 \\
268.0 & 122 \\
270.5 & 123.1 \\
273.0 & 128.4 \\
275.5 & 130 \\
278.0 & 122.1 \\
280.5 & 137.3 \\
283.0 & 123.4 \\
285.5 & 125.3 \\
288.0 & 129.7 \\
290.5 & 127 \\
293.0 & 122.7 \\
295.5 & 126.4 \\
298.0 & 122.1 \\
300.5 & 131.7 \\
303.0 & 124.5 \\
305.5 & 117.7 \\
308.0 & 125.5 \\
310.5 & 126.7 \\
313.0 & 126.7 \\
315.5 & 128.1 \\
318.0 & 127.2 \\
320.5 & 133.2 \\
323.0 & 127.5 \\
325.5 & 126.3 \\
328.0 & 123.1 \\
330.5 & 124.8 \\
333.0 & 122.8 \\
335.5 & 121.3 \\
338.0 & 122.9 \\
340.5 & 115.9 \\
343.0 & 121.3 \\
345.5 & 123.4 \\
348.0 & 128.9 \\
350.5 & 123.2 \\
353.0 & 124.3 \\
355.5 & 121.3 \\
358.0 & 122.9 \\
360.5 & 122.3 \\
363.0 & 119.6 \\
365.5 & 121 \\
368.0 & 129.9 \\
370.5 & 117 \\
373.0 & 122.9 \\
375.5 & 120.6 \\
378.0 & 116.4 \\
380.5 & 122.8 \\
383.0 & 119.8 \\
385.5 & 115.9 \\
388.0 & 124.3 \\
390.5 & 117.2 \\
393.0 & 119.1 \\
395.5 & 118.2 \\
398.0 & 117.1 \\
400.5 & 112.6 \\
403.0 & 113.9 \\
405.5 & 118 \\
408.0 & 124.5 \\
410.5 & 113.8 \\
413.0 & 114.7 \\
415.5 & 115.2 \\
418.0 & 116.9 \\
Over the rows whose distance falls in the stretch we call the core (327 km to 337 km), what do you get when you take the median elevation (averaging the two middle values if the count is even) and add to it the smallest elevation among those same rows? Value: 244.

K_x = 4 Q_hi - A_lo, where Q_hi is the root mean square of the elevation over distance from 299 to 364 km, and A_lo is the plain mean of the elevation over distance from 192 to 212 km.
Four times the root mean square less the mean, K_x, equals 383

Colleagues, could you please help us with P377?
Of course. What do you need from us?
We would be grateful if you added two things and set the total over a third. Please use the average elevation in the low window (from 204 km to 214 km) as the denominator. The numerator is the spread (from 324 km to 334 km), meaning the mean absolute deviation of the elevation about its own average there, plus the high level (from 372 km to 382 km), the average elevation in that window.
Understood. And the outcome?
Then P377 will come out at 1.04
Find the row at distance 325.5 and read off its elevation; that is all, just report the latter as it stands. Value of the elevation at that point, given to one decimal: 126.3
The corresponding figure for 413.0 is 114.7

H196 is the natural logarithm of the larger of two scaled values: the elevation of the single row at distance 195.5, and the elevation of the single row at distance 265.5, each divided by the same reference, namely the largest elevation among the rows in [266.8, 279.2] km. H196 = -0.024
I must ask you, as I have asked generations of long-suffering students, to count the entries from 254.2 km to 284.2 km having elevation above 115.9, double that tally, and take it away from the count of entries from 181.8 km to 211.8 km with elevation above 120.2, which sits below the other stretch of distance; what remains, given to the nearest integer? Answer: -22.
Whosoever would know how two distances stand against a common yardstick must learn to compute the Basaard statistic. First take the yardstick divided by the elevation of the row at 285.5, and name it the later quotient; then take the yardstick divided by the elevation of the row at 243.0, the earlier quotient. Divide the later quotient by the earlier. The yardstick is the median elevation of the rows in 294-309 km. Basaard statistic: 0.942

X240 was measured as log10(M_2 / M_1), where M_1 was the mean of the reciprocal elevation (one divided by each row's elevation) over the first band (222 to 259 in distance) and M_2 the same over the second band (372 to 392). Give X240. -0.017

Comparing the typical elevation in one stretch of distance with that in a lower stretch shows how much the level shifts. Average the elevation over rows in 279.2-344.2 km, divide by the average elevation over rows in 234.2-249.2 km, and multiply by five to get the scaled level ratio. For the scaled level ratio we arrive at 5.40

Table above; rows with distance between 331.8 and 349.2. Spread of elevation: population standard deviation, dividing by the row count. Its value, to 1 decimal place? 3.6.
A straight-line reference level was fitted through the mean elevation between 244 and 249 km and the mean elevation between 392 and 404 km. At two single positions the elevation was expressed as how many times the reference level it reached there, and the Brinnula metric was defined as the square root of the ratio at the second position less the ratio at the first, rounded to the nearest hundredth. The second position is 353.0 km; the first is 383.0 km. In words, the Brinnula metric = 0.20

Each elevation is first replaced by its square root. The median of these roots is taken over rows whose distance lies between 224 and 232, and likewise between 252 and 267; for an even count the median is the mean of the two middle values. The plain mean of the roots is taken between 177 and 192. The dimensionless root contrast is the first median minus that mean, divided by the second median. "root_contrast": 0.049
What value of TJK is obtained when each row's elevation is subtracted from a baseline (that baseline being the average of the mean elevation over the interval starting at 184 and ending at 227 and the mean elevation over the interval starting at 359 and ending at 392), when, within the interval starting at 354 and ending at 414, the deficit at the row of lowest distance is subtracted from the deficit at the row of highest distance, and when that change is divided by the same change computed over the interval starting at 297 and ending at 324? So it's -1.2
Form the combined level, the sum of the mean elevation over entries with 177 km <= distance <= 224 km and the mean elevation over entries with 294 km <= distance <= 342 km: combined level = 235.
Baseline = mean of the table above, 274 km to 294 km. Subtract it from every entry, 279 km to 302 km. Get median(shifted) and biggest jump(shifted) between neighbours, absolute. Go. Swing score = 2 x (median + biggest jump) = 26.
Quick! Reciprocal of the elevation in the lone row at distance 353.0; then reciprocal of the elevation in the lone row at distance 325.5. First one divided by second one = 1.02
